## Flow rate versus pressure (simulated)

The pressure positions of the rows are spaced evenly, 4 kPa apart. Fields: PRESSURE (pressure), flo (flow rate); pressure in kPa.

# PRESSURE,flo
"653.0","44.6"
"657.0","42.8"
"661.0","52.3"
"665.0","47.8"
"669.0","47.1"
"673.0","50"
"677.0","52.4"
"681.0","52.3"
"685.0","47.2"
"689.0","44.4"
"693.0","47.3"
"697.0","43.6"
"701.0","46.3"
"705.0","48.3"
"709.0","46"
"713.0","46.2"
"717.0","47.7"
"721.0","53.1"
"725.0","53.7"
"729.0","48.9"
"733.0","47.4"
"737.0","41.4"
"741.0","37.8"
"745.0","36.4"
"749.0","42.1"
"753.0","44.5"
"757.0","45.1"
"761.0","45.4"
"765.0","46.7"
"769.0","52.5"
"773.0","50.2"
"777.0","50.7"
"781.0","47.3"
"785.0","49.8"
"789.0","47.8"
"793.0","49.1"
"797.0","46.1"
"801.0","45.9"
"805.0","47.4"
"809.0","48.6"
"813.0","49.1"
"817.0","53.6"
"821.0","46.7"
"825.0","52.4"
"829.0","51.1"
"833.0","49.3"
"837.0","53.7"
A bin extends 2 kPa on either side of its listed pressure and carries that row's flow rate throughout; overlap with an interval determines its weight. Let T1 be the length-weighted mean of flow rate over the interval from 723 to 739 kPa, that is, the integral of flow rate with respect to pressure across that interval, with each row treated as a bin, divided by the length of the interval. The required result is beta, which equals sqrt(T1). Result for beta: 6.92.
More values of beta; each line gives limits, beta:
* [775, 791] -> 6.99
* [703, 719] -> 6.86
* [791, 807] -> 6.86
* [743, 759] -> 6.48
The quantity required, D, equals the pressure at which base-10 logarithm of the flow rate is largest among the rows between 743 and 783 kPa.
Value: 769.0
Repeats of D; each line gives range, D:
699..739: 725.0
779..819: 817.0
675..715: 677.0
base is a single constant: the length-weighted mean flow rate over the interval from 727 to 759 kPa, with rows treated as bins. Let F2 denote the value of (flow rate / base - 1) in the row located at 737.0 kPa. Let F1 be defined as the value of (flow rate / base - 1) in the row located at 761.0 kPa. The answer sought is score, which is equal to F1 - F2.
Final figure 0.09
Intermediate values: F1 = 0.06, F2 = -0.04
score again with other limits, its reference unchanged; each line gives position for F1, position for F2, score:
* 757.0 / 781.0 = -0.05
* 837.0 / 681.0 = 0.03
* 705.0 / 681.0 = -0.09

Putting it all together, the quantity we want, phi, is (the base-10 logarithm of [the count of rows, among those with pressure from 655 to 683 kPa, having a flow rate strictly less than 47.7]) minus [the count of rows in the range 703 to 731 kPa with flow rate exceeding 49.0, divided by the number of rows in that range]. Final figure 0.02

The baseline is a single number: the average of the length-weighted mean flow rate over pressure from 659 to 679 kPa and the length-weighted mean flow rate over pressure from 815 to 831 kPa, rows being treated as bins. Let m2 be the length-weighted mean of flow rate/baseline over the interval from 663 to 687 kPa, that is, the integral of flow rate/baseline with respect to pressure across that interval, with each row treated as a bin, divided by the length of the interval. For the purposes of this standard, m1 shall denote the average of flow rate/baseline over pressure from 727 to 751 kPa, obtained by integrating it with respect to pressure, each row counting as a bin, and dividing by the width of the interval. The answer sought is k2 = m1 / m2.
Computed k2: 0.86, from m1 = 0.839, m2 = 0.98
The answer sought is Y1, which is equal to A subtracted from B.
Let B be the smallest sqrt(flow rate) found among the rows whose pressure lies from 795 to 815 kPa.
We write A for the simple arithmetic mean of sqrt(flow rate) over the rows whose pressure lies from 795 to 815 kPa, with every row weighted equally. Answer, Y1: -0.11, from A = 6.89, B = 6.77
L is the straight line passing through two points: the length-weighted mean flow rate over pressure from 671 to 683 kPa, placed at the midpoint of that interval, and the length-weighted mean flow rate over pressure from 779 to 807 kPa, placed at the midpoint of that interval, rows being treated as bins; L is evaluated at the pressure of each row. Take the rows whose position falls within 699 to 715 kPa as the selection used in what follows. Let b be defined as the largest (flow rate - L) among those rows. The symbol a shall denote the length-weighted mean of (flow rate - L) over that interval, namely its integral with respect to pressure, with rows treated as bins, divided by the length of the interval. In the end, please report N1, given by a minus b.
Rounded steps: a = -3.8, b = -2.3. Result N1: -1.5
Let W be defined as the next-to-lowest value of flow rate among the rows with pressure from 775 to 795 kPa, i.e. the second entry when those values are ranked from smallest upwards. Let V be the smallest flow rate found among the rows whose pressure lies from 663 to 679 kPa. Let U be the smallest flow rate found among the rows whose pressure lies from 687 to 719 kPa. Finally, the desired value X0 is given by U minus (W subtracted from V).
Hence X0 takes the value 44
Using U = 43.6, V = 47.1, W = 47.8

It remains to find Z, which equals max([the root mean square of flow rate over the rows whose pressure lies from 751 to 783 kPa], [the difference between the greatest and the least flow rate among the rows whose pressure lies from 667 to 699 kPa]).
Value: 47.9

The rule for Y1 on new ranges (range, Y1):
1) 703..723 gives -0.16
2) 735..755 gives -0.32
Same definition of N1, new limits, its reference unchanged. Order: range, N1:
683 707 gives -2.5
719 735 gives -2.9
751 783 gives -4.8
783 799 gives -1.4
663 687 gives -3.0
